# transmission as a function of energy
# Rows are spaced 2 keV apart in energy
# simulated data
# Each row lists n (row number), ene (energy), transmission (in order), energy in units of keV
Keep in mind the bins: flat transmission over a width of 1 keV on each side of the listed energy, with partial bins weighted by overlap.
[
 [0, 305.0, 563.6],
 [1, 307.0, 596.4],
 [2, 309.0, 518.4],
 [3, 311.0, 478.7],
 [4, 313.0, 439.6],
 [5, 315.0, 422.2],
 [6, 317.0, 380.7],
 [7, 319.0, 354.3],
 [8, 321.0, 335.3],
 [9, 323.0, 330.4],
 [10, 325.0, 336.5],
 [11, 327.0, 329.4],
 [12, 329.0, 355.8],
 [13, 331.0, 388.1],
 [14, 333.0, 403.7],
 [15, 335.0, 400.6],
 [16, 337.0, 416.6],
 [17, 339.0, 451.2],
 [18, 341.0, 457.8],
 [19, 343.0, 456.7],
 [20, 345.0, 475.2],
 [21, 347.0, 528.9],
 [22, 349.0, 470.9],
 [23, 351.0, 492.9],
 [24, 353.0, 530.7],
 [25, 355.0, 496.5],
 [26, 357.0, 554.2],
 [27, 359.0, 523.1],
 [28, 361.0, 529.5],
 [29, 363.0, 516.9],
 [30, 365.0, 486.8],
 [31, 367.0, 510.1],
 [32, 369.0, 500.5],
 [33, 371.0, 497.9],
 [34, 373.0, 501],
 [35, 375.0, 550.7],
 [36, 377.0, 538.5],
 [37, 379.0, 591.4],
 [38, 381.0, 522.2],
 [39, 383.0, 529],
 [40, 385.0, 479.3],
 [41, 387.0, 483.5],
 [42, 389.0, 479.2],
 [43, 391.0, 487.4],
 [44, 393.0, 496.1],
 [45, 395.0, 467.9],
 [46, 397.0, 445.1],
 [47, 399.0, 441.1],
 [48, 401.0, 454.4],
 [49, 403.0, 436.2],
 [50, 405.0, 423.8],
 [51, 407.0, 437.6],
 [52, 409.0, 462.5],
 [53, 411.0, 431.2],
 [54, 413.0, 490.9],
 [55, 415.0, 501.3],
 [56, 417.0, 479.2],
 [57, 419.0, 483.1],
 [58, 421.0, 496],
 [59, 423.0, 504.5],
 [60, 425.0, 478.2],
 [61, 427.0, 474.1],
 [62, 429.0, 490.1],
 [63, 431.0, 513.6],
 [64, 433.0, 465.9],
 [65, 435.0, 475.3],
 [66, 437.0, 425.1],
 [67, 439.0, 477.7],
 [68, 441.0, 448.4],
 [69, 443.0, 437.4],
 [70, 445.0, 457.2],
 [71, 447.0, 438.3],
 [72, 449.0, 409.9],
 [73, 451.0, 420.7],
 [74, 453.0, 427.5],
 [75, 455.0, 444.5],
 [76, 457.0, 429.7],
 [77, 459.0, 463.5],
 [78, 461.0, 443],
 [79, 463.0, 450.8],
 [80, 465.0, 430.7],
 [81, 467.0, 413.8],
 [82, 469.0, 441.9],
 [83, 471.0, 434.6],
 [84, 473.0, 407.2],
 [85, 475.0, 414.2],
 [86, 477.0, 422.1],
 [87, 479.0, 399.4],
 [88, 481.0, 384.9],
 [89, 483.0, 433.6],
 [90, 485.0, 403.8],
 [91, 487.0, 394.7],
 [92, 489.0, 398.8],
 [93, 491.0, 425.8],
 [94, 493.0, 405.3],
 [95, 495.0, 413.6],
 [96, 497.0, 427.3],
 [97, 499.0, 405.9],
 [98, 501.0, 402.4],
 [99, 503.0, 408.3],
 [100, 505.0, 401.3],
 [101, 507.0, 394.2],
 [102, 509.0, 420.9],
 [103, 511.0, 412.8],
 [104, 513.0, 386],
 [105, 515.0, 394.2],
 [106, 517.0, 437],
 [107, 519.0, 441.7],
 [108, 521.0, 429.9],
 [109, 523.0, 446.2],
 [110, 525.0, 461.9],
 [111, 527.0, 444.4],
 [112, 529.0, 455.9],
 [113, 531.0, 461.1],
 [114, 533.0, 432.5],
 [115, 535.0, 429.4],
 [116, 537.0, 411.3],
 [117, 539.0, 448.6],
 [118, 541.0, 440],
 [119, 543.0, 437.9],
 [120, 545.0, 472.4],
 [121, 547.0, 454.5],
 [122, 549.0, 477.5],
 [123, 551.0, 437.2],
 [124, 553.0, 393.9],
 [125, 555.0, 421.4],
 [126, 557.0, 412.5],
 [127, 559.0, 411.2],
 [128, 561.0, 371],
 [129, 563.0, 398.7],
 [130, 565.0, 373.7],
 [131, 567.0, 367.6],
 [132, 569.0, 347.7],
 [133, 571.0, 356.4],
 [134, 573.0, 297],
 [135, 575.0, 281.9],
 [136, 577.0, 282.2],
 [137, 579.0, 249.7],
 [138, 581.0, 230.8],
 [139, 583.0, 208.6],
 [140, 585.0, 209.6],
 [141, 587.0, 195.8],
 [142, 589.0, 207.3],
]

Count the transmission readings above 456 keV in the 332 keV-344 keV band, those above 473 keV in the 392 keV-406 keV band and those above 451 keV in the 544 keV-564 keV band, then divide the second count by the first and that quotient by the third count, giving 0.17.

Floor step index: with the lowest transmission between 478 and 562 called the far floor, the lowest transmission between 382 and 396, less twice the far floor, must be -274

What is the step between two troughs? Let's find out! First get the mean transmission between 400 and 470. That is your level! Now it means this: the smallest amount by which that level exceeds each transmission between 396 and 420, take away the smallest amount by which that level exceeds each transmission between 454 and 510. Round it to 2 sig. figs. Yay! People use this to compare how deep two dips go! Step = -38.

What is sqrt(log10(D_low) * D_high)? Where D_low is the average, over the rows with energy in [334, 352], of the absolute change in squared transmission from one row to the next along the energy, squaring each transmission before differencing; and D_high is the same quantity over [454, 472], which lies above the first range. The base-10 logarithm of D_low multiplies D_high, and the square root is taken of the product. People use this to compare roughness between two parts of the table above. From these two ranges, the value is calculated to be 269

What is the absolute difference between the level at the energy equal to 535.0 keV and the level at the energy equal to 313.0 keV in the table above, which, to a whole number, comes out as 10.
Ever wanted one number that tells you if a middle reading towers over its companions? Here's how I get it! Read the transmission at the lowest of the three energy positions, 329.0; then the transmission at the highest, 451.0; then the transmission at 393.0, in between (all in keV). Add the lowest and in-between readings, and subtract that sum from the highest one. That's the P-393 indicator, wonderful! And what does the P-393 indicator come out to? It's -431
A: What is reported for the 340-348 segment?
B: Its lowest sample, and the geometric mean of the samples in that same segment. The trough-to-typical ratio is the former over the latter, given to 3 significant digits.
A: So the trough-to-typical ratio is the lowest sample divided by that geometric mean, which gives 0.954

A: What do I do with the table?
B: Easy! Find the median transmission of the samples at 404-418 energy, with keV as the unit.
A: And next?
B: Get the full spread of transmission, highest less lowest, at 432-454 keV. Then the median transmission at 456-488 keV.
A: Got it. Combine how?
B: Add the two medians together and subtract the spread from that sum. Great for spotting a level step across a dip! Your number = 821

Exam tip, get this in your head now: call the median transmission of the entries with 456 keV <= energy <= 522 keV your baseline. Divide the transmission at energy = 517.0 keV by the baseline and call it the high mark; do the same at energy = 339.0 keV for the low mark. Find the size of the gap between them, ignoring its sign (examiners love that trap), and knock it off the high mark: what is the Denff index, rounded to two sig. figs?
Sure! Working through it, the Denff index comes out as 1.0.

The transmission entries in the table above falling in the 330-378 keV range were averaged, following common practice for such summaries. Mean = 487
